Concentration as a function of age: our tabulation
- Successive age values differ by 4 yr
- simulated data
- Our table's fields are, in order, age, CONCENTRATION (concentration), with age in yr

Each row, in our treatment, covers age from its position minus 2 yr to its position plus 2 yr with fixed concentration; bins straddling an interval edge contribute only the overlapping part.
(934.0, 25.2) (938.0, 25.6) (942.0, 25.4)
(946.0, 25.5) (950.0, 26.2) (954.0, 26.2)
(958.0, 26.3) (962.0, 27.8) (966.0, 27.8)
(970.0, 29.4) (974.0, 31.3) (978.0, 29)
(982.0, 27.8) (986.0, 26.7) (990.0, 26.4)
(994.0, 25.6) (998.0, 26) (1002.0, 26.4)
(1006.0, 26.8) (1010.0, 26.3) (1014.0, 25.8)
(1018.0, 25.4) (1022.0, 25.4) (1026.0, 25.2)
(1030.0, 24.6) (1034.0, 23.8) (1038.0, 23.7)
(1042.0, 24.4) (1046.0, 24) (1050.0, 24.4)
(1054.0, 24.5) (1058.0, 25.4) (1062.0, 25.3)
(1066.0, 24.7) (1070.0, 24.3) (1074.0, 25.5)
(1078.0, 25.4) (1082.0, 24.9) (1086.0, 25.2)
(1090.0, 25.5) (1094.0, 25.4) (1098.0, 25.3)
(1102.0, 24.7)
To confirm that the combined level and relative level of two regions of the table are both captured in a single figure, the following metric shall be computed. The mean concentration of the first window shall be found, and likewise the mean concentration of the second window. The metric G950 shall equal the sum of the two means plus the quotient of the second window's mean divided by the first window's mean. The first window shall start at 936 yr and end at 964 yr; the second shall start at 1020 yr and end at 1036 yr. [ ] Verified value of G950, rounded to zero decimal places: 52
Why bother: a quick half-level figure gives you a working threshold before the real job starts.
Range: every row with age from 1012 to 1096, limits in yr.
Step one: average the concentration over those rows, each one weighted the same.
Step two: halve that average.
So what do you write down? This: 12.4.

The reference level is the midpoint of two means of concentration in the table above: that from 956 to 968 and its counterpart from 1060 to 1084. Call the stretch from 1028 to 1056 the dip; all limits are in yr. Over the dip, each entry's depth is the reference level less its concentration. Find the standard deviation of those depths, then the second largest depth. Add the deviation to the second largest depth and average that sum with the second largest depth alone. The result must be 2.5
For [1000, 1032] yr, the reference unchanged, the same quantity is 1.3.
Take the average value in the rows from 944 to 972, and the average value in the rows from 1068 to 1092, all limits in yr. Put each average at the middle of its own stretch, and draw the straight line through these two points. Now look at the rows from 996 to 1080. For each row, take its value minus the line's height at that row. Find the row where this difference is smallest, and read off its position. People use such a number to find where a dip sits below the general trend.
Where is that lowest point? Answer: 1038.0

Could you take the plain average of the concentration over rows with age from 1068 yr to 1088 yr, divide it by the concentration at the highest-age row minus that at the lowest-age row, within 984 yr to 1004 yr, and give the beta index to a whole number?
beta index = -84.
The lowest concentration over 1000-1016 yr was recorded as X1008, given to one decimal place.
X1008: 25.8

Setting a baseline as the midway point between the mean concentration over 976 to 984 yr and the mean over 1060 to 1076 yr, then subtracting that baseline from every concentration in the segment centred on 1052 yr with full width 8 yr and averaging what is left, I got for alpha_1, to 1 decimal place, -2.2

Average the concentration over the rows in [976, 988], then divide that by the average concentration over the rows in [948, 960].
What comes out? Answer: 1.06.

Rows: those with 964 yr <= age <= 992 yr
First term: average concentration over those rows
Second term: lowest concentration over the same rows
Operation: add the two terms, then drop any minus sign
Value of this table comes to 54.7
